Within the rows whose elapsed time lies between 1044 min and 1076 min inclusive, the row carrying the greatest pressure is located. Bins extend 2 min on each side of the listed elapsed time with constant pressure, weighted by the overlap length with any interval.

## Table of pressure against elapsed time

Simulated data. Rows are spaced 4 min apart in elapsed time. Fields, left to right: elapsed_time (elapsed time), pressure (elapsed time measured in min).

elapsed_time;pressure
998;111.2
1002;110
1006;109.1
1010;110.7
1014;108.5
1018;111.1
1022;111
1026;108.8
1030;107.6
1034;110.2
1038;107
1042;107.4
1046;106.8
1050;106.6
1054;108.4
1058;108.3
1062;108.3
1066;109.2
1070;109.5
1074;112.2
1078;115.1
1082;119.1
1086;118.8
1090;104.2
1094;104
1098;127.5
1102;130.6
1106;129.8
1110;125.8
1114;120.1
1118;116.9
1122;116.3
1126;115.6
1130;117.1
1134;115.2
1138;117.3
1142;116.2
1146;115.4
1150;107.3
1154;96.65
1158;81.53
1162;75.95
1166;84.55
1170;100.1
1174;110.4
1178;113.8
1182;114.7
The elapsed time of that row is 1074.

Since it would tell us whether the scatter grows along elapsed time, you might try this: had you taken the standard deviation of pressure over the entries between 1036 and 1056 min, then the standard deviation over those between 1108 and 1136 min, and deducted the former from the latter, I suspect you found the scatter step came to 3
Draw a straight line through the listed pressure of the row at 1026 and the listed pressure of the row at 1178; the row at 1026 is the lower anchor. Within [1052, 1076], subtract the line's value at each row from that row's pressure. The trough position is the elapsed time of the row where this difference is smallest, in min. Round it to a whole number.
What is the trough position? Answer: 1062 min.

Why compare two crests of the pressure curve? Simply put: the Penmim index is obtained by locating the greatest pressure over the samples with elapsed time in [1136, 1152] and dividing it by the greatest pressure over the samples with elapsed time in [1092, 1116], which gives 0.90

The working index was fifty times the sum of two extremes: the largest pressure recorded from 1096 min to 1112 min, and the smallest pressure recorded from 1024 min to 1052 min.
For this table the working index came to 11860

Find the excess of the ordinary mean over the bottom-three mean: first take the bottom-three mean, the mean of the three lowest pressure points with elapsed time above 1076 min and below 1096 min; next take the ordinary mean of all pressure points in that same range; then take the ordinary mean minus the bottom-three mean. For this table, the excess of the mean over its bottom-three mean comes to 4.5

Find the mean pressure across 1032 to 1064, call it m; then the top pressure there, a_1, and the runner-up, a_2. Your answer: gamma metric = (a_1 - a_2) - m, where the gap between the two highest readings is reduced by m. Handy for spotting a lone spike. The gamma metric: -106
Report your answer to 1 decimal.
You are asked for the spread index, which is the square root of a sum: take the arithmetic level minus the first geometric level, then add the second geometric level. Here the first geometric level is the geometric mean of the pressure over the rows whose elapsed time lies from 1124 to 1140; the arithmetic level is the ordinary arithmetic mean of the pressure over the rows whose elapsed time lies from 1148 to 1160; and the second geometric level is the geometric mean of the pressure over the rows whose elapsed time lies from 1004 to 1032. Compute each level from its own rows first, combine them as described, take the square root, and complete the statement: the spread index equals 9.4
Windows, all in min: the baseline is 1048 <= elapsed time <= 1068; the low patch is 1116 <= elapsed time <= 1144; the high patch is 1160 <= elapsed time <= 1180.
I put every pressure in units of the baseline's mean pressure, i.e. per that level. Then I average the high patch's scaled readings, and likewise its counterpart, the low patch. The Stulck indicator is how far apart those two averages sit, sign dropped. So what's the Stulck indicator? 0.18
